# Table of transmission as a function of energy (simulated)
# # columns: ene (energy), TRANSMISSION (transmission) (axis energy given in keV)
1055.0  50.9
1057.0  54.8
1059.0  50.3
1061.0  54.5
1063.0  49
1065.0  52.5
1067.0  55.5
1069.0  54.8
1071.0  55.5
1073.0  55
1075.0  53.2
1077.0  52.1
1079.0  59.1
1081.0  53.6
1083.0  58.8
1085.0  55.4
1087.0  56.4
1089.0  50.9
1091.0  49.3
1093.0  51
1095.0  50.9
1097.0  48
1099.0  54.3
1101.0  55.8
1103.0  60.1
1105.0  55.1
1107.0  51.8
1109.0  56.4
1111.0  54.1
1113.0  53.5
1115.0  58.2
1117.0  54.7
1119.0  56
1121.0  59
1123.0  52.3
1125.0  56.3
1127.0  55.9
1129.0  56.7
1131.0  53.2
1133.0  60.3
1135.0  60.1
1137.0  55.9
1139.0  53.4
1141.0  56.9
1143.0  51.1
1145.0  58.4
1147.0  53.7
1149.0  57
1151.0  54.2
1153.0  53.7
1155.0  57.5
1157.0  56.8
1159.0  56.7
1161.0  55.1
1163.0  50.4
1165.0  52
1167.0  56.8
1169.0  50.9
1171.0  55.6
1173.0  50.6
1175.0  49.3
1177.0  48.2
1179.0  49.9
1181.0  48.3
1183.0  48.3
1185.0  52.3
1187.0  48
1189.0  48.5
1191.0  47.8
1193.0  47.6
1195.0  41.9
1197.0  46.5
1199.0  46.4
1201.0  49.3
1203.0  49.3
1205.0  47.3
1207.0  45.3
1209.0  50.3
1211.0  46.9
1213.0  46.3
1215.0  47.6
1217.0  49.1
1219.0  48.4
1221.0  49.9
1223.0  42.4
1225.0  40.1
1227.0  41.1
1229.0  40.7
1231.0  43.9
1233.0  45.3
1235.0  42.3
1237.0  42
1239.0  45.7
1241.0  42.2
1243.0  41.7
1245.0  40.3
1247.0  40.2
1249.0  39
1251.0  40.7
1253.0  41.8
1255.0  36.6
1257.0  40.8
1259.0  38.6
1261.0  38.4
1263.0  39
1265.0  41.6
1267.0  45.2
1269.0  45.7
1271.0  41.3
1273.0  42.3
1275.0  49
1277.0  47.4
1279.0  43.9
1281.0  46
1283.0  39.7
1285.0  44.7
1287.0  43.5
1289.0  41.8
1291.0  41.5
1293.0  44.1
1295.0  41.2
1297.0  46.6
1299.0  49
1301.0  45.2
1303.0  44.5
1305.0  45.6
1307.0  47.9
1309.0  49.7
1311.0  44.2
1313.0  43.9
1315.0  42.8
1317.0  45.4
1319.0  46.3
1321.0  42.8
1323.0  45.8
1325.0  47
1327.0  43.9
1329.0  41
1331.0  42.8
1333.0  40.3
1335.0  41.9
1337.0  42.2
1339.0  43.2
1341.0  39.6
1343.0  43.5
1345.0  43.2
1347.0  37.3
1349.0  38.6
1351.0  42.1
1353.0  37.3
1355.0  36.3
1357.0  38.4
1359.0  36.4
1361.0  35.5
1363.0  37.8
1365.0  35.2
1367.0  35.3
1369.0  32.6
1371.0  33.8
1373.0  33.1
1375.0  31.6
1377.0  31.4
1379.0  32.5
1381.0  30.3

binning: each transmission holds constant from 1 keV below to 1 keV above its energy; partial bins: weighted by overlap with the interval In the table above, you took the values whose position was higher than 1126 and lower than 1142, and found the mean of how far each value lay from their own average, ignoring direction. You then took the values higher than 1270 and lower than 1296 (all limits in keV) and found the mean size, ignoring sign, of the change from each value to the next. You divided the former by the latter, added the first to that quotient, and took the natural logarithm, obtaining 0.96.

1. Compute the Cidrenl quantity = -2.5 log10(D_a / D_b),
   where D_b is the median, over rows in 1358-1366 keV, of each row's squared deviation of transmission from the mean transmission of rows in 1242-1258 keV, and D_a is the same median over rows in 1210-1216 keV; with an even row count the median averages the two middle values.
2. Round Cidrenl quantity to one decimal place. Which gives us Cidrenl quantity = -1.0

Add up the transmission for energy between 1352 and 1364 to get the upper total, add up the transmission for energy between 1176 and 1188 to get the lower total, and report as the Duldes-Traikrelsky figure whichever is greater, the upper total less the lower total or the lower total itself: 295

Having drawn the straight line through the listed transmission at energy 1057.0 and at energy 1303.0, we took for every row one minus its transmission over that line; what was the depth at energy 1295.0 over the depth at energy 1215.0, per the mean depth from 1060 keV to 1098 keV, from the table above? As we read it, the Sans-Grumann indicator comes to 827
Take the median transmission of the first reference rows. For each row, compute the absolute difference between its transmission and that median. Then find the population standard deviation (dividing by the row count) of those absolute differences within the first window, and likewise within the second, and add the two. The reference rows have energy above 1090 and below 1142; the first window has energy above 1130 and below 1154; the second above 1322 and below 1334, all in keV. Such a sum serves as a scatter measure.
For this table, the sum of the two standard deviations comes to 3.8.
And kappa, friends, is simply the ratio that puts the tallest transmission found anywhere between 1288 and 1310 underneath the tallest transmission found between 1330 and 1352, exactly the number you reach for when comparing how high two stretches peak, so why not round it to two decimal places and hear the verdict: 0.88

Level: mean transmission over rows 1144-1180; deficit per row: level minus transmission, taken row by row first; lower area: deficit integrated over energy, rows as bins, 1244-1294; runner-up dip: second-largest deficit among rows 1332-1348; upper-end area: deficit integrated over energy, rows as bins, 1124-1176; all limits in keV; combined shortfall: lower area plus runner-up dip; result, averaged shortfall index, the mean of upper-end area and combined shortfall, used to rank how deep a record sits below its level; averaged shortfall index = 265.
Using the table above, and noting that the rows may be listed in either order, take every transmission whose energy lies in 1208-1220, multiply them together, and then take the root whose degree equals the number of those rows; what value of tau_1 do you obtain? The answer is 48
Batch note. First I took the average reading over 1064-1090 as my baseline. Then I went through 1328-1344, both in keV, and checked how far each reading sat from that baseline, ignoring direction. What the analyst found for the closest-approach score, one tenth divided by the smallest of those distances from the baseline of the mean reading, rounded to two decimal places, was 0.01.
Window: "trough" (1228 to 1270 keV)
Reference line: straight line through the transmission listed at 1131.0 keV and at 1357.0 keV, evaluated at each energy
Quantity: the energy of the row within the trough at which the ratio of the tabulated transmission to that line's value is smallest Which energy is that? 1255.0 keV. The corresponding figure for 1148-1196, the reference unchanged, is 1195.0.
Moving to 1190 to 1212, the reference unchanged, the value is 1195.0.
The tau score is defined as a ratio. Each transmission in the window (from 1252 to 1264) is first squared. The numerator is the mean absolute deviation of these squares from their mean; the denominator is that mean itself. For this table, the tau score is 0.072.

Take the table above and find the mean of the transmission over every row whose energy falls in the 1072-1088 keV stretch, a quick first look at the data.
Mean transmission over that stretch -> 55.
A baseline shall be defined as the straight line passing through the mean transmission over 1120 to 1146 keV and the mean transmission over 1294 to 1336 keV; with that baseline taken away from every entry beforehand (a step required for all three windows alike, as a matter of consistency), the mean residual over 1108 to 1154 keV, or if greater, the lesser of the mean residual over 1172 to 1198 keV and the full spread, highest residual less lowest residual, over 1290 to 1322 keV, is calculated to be -0.5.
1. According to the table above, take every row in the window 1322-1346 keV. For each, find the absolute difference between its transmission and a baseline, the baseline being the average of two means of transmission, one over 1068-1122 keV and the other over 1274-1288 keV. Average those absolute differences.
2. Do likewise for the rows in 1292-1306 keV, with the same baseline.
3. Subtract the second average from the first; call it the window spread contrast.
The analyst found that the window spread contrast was 2.3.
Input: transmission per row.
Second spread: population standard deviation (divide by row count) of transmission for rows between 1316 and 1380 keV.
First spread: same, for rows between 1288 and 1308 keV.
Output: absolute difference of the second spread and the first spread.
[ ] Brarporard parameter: 2.0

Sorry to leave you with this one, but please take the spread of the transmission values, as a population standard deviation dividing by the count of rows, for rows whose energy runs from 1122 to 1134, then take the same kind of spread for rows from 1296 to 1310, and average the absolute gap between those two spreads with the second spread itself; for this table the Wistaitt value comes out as 1.30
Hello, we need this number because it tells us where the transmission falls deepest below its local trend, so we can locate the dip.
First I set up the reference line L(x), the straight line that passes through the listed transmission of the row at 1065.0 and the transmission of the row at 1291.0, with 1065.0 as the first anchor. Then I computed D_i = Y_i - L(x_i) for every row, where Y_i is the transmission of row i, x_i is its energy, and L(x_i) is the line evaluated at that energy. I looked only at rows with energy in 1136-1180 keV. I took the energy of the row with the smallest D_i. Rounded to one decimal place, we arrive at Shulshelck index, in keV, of 1177.0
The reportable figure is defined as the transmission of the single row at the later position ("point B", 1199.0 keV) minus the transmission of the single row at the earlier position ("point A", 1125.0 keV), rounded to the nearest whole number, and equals -10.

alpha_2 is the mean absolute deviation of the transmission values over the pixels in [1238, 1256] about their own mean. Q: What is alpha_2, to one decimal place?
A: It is 1.7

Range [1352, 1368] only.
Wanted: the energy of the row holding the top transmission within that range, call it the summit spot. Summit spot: 1357.0 keV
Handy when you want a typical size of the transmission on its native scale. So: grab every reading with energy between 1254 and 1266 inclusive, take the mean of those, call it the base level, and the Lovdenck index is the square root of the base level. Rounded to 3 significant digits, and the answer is 6.26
